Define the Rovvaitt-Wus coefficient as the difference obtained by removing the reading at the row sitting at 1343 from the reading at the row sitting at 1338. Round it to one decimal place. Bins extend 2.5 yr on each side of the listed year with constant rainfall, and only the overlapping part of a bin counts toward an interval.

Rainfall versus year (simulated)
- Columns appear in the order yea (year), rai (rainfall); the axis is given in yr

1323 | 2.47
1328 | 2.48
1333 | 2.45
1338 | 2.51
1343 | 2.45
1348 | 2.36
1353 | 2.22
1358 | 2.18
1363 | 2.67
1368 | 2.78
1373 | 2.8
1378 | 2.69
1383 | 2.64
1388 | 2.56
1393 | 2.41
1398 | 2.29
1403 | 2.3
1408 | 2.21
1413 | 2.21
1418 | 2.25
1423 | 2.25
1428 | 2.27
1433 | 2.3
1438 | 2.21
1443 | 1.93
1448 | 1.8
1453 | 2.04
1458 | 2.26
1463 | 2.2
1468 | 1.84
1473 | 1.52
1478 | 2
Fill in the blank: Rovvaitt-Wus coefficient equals 0.1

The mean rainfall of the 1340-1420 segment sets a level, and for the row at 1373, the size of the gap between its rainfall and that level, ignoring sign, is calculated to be 0.36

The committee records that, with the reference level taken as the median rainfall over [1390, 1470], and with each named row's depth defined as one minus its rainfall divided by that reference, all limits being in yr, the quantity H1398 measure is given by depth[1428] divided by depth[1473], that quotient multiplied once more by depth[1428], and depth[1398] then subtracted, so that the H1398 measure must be 0.03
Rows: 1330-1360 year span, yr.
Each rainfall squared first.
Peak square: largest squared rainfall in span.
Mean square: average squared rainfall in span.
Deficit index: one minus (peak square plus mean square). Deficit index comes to -10.9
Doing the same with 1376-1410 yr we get -12.2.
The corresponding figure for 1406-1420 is -9.0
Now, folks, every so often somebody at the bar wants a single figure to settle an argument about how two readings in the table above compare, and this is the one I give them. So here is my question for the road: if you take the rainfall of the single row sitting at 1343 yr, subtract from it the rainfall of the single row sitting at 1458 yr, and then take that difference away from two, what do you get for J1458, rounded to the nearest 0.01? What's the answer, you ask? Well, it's 1.81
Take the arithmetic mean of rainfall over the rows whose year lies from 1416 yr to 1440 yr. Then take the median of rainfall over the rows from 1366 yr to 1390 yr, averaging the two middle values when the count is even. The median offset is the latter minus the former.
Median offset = 0.43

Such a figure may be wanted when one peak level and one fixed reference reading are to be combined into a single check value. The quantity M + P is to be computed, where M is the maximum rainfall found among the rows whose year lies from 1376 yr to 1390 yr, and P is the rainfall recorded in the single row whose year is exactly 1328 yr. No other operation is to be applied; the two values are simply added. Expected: 5.17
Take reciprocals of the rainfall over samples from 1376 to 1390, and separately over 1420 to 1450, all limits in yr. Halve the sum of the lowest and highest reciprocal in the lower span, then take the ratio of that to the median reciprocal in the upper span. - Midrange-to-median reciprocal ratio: 0.85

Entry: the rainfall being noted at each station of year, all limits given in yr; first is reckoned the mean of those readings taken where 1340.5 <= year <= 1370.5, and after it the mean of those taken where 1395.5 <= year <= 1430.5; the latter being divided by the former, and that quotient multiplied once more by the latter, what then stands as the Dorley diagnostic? 2.1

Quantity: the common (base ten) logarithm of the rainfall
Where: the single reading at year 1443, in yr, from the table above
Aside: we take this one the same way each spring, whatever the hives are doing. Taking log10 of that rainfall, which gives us 0.29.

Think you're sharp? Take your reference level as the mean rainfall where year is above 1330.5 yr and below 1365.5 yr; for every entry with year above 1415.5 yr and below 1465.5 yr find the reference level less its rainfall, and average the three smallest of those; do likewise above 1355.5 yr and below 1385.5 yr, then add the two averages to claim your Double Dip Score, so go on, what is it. -0.222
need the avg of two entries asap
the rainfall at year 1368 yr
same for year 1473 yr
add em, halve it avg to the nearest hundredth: 2.15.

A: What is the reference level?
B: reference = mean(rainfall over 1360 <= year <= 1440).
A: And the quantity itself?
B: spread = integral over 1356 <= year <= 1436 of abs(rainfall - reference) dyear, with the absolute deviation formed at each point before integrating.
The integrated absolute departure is 16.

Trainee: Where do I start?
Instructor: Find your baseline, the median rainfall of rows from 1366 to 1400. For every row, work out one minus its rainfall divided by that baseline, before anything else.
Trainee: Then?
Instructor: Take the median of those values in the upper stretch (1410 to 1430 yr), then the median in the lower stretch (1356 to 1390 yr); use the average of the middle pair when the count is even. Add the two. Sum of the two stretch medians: 0.14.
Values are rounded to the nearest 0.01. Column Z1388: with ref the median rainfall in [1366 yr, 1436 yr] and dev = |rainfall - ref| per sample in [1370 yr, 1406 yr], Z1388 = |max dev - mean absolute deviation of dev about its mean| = 0.34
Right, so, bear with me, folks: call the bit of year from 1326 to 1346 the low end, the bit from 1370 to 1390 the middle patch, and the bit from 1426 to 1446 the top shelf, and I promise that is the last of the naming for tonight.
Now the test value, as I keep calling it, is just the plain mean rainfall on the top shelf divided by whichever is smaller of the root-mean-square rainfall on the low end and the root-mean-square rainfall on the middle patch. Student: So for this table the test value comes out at 0.88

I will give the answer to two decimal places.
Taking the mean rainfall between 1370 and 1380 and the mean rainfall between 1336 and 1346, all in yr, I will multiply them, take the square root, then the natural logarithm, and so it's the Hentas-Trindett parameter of 0.96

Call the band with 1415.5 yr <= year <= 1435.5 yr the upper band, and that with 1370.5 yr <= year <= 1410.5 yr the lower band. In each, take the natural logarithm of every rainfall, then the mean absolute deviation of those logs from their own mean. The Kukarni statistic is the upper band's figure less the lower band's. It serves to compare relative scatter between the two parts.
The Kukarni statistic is -0.067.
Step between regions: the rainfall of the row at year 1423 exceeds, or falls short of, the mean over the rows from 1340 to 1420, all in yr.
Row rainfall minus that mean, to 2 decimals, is -0.19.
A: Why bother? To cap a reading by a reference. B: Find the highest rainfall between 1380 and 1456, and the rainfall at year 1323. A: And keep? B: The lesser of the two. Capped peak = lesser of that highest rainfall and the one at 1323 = 2.47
